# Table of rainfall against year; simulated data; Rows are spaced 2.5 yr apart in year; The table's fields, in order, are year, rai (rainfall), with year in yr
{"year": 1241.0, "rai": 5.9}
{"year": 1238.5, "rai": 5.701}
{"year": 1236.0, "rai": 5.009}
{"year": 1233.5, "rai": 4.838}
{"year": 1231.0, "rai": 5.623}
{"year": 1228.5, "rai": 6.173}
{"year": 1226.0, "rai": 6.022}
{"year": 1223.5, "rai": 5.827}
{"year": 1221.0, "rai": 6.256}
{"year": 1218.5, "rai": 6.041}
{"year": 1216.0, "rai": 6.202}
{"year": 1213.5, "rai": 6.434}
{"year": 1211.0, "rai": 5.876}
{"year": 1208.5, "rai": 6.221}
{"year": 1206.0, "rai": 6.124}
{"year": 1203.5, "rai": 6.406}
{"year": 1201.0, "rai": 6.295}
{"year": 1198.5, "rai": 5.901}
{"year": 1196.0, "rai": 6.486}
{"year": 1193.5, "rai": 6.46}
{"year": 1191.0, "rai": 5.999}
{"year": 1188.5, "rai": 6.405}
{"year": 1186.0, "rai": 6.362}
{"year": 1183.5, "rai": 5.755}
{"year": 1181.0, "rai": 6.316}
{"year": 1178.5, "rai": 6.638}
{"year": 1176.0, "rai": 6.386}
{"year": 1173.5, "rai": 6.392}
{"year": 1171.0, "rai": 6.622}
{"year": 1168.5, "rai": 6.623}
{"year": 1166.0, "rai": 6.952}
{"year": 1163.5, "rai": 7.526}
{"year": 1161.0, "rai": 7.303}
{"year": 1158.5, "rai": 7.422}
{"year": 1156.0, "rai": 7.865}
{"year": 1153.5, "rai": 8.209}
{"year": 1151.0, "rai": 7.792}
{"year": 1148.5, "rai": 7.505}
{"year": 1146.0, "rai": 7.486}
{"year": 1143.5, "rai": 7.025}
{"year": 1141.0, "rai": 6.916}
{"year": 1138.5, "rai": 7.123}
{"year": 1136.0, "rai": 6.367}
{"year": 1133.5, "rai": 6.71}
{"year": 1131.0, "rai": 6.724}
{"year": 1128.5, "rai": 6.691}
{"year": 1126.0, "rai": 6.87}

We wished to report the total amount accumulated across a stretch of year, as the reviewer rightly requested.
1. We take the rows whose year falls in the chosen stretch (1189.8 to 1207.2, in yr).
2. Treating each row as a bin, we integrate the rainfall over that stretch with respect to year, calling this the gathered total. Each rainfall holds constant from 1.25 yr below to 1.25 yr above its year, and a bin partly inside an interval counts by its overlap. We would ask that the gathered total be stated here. 109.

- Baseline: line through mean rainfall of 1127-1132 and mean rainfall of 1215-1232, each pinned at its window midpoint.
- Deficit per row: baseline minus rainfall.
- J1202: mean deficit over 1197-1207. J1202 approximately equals -0.01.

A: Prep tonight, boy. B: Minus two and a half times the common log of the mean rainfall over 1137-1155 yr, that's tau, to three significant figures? -2.18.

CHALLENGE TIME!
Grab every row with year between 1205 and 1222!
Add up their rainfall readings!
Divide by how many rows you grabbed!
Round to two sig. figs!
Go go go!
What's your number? 6.2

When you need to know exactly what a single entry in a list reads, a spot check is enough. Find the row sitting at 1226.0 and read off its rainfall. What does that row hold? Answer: 6.022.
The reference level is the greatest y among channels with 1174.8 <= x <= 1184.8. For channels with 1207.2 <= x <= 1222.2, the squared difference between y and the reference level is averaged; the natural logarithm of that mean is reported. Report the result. -1.4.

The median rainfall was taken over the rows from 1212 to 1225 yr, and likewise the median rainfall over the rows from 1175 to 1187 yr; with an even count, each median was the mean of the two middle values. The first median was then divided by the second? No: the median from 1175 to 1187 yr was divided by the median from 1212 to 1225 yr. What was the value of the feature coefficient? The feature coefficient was 1.03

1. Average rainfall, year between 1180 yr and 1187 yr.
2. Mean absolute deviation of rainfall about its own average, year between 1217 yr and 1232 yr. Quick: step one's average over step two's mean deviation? 35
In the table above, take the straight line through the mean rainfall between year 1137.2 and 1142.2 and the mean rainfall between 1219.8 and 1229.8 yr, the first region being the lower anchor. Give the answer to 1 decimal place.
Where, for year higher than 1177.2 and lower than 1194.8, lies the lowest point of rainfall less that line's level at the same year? 1183.5 yr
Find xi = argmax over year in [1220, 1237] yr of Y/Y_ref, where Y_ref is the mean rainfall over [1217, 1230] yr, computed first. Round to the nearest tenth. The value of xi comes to 1221.0 yr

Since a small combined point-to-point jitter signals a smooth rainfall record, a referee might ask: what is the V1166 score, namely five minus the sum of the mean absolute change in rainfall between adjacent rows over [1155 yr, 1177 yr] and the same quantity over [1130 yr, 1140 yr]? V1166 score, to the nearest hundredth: 4.39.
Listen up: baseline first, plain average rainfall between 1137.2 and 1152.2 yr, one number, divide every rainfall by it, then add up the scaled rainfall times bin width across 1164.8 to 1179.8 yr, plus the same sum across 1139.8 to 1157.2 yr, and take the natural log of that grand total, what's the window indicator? 3.45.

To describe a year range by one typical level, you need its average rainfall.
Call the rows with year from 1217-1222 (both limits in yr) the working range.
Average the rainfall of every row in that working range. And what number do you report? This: 6.15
